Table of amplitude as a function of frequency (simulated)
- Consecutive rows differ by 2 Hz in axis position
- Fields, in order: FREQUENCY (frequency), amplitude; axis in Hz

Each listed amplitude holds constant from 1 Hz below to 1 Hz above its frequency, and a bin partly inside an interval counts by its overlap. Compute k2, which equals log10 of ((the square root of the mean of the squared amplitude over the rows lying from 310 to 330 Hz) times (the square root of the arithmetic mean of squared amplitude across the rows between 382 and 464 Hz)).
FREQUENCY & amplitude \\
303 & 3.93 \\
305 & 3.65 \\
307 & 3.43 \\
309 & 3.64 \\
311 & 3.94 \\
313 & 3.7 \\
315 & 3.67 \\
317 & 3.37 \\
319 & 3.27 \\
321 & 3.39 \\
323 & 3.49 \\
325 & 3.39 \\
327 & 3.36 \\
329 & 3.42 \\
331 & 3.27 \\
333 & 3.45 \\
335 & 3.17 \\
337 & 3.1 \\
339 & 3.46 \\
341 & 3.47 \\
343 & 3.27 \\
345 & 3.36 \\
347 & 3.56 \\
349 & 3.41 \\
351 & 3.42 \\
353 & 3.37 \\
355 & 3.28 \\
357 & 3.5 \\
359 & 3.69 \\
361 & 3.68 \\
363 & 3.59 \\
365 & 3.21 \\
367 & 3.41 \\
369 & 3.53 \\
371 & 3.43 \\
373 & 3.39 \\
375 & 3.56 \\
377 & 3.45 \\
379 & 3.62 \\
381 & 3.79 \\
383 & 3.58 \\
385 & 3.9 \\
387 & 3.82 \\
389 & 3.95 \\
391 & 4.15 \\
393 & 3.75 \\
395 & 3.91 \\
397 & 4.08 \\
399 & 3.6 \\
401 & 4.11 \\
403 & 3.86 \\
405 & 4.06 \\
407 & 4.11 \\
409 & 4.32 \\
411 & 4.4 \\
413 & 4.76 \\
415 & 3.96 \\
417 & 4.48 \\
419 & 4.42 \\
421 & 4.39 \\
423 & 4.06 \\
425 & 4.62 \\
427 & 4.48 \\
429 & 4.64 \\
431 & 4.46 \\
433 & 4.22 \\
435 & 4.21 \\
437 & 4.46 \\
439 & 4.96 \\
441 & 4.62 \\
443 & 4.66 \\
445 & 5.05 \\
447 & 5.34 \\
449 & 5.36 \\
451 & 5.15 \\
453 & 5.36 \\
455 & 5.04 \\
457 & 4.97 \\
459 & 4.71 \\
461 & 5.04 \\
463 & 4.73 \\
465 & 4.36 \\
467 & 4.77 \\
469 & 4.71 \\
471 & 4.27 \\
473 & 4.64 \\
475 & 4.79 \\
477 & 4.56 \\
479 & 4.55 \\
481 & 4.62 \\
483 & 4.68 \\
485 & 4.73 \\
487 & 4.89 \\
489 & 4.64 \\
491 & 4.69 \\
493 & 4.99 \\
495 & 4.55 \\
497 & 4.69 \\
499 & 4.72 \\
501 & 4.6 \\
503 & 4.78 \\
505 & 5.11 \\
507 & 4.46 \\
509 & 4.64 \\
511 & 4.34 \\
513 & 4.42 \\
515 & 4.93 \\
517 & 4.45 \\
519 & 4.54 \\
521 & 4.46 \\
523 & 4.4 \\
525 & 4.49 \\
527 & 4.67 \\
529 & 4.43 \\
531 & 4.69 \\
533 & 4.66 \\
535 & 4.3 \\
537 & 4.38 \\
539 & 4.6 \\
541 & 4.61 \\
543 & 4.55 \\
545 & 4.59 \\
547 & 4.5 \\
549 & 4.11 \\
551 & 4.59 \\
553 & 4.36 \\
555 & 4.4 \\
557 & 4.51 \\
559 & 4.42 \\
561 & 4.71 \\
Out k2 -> 1.19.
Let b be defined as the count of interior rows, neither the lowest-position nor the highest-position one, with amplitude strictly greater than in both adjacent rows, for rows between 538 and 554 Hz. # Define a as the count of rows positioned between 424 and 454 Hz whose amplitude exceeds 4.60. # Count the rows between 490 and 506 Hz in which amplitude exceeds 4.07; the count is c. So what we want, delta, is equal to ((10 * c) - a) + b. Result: 73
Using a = 10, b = 3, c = 8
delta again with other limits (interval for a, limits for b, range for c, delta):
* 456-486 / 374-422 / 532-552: 96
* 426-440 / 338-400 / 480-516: 188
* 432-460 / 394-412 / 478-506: 131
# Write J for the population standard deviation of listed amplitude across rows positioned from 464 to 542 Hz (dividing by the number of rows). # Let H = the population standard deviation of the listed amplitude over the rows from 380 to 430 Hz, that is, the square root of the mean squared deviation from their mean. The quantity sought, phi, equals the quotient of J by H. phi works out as 0.58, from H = 0.32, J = 0.19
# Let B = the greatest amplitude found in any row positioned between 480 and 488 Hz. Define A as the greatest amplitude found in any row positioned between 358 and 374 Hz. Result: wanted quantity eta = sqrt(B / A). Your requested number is 1.15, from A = 3.69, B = 4.89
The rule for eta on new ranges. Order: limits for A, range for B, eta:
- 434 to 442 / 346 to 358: 0.85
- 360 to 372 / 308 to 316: 1.03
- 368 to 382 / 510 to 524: 1.14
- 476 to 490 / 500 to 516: 1.02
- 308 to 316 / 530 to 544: 1.09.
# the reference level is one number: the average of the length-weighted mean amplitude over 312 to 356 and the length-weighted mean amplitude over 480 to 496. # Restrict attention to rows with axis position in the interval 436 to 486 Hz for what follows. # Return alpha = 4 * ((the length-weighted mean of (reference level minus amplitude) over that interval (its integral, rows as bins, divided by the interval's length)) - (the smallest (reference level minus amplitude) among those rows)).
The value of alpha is 2.2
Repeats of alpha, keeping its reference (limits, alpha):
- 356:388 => 1.3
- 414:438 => 1.1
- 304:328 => 1.7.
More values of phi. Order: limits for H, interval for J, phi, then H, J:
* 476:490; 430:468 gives 3.32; 0.11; 0.36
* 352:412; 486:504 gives 0.43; 0.31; 0.13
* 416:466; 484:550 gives 0.55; 0.37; 0.20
